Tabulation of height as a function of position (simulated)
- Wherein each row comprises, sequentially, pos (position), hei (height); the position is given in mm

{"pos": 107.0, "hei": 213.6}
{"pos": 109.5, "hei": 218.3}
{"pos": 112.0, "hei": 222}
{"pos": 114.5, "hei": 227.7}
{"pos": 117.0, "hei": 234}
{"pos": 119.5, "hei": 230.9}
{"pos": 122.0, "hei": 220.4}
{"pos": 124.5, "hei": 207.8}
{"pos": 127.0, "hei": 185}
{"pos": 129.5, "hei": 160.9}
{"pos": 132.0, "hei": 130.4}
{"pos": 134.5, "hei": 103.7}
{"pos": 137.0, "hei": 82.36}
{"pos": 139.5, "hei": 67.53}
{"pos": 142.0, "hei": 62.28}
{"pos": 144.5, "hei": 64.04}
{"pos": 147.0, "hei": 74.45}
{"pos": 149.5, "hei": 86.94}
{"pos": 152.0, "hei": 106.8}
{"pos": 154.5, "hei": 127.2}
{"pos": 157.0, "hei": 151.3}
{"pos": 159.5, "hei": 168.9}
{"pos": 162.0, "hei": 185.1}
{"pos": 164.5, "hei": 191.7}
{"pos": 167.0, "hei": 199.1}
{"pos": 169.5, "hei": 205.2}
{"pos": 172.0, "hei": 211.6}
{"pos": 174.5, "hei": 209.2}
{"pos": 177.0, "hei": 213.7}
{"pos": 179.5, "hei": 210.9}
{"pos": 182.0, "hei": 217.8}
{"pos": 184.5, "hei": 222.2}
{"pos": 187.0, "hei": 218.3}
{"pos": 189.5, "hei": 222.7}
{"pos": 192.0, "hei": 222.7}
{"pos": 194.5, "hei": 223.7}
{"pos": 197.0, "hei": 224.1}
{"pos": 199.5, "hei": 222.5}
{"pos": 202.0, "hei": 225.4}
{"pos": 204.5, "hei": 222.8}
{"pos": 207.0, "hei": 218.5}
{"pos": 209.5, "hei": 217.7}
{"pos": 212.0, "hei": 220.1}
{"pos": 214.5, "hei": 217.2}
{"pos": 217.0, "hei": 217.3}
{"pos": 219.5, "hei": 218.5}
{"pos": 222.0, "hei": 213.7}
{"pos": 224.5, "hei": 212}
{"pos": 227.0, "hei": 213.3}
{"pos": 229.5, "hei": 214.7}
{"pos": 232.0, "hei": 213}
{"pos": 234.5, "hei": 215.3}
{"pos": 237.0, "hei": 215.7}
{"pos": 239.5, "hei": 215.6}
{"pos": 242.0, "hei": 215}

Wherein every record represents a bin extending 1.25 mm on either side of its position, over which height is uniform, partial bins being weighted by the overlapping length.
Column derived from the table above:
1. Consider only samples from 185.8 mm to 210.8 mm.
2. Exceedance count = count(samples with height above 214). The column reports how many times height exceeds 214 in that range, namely 10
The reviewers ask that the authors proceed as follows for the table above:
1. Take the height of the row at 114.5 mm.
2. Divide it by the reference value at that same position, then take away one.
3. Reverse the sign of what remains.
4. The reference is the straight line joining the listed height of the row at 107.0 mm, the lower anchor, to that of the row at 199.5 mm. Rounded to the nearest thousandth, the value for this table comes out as -0.062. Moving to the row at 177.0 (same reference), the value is 0.030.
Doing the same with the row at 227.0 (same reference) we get 0.053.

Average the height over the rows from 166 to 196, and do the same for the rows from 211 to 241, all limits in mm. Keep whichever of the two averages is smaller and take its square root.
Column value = 14.7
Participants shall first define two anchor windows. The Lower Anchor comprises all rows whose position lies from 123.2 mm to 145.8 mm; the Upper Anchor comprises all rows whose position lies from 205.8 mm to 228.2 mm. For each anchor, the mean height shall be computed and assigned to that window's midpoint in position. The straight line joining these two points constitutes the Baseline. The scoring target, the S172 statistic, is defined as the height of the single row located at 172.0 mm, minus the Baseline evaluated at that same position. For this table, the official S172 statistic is 49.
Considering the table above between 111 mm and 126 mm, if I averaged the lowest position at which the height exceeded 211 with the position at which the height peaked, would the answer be 114.5 mm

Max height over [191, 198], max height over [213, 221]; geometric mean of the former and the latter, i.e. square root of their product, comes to 221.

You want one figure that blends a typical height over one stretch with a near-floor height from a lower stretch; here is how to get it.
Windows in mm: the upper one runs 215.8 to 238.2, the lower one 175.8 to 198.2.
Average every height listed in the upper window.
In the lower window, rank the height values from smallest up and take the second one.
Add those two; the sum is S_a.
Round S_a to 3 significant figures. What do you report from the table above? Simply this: 429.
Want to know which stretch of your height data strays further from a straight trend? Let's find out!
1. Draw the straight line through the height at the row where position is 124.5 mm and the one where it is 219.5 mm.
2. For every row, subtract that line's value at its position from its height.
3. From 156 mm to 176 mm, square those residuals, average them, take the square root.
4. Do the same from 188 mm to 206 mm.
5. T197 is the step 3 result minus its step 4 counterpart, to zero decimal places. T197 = 22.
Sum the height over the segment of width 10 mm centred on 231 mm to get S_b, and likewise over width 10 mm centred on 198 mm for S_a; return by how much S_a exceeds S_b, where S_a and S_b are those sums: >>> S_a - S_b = 39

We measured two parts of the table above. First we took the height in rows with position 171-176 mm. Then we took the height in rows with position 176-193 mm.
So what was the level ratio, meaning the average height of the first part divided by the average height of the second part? 0.96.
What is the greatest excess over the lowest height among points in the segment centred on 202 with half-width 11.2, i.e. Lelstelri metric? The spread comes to 8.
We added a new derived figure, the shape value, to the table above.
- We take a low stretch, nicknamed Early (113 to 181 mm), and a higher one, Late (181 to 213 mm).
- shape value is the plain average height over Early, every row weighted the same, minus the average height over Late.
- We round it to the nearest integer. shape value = -61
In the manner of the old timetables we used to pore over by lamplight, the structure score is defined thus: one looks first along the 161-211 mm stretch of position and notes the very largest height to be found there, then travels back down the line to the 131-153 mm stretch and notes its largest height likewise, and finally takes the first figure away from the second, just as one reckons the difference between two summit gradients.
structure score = -95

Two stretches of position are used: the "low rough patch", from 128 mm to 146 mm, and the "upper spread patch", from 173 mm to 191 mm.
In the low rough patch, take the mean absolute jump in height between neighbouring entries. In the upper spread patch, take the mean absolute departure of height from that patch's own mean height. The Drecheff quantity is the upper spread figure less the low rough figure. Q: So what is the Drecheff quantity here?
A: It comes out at -12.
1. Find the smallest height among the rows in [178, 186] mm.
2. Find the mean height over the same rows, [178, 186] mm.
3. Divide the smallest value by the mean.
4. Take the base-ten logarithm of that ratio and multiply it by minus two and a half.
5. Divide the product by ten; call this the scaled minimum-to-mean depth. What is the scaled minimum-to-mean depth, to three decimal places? 0.003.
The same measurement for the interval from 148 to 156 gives 0.023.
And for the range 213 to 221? 0.000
